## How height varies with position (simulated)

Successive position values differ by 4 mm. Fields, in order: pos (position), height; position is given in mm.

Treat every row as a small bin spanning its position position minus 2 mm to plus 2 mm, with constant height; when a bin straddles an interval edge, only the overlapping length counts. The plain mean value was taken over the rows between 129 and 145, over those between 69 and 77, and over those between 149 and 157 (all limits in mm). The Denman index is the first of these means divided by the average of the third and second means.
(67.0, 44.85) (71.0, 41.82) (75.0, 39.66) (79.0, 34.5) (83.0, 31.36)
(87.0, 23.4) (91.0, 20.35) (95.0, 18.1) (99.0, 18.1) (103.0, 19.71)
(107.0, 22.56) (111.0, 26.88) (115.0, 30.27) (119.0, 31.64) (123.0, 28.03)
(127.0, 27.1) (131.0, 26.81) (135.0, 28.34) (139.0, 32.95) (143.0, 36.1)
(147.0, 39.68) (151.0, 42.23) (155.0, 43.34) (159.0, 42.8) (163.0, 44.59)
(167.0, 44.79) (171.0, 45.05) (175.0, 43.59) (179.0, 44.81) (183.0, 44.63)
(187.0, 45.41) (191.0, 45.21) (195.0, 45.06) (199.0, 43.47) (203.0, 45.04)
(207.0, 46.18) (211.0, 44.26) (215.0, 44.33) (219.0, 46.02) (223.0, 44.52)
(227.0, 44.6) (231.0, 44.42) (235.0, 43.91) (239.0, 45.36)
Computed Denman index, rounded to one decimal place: 0.7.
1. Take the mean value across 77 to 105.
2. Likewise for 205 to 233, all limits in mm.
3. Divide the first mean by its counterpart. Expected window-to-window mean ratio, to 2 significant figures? 0.53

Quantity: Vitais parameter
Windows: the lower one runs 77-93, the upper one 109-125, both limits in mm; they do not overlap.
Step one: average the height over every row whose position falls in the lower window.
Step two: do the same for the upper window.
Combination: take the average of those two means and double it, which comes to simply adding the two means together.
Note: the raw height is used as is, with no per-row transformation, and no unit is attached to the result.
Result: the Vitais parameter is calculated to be 57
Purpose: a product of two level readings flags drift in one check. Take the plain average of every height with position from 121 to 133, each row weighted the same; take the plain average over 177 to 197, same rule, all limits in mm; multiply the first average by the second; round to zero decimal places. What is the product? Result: 1230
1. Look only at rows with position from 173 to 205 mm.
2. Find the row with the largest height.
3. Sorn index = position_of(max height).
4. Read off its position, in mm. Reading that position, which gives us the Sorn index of 187.0 mm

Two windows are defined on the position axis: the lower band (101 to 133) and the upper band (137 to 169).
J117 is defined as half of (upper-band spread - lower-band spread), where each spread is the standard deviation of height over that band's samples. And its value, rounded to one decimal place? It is 0.2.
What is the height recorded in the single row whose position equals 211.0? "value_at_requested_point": 44.26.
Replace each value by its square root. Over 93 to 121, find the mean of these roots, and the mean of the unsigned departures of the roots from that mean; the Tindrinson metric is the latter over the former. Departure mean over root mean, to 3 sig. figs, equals 0.102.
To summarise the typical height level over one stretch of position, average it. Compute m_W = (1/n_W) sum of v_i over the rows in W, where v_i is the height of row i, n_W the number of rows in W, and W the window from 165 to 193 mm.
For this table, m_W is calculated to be 44.8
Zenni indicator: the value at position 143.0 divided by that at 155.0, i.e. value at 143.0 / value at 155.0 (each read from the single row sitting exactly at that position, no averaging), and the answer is 0.83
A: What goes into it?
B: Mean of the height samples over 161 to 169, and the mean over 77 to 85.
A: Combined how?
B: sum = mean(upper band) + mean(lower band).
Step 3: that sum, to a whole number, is 78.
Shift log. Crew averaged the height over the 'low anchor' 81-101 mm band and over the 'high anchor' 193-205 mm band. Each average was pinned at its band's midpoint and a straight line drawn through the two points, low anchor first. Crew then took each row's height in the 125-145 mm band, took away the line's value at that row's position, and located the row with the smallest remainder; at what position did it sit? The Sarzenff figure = 131.0 mm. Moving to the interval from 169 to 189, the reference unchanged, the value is 187.0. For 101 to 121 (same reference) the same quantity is 103.0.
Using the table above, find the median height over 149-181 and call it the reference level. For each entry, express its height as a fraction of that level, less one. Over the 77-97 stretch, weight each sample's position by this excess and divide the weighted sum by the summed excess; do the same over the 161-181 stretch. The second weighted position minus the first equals 80.8 mm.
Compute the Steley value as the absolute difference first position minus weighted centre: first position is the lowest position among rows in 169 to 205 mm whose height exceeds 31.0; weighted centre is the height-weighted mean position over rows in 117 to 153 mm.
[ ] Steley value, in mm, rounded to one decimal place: 34.6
